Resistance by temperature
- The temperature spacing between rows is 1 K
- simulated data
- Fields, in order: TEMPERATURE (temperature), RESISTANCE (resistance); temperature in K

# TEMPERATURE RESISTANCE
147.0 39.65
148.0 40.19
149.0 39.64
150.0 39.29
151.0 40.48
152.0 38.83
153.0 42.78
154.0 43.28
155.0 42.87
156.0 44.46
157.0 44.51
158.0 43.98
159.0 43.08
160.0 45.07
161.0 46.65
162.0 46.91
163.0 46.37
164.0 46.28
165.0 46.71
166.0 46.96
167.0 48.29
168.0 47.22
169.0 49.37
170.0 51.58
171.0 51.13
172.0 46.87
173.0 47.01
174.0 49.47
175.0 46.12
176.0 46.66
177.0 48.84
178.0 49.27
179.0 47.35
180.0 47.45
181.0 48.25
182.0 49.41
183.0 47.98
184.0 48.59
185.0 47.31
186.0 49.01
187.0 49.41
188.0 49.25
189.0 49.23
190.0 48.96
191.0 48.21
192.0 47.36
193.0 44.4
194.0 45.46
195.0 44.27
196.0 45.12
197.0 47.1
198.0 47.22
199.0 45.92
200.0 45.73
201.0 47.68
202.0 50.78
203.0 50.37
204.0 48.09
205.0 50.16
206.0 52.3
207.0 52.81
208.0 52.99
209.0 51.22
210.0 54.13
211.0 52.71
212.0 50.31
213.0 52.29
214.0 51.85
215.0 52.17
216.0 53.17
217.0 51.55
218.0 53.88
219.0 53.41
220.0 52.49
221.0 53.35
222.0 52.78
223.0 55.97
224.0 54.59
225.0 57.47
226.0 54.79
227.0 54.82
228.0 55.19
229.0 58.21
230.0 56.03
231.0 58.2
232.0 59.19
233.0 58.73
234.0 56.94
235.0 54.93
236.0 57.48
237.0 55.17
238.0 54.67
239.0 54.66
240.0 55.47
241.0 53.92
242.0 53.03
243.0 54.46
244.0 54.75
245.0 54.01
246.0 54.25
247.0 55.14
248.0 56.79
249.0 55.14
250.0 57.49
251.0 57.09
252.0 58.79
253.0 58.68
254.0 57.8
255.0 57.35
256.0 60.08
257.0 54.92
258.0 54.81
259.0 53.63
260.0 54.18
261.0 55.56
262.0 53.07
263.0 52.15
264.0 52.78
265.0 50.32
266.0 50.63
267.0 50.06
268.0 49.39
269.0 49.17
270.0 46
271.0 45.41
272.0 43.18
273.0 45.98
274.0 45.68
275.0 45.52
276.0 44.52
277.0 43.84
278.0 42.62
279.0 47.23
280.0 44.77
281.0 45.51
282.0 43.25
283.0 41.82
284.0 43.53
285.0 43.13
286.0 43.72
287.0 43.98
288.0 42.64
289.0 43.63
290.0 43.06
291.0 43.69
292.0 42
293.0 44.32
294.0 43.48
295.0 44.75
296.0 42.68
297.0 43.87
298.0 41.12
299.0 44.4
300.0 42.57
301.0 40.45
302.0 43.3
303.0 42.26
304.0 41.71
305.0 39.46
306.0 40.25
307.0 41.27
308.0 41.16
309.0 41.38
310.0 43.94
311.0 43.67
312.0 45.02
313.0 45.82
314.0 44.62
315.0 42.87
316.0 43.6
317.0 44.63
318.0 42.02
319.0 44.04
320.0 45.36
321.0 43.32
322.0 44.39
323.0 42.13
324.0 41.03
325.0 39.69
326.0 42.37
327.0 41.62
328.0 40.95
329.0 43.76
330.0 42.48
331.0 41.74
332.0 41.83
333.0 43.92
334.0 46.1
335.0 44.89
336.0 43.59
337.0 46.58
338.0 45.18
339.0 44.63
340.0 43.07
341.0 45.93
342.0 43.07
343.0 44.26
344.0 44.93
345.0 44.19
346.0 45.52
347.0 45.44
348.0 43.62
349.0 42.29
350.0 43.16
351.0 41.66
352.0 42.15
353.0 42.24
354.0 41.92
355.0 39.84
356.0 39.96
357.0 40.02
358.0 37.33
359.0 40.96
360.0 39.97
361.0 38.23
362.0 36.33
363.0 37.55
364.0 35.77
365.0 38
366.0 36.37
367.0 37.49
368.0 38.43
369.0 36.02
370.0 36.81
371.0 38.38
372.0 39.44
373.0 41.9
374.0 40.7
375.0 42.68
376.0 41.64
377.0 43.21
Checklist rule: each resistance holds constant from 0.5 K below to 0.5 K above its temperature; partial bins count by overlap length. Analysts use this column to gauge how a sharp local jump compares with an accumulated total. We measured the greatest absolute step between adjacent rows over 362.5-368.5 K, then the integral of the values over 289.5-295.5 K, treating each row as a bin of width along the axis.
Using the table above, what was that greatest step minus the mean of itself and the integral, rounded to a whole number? -130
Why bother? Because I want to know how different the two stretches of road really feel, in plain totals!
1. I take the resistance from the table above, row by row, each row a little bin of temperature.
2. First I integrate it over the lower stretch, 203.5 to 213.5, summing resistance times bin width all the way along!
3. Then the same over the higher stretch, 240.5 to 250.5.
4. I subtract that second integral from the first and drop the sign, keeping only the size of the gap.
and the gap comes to 32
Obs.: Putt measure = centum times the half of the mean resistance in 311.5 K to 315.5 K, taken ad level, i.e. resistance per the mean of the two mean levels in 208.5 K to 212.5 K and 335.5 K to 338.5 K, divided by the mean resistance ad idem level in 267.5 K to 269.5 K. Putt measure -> 45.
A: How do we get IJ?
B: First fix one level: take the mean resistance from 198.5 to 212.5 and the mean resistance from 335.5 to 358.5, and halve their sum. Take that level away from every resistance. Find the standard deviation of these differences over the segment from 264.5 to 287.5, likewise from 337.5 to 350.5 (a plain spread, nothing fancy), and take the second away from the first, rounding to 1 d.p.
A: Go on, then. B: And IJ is 1.5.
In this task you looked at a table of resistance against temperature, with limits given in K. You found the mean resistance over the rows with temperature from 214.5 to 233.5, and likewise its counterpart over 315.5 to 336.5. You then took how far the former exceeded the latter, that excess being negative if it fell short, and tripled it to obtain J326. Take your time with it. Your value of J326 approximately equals 36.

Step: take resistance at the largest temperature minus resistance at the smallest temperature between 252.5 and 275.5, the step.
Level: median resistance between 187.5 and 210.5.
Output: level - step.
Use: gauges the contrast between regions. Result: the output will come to 61.4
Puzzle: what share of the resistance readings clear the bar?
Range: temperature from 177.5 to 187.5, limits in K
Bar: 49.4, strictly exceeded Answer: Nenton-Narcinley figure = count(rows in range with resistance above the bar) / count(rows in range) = 0.20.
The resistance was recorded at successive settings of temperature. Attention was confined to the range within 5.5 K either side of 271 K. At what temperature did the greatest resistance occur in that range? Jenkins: 266.0 K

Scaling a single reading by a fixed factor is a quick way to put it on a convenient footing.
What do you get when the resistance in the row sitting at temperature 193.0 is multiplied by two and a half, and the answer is 111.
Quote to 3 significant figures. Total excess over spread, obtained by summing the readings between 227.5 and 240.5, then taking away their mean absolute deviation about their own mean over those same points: 733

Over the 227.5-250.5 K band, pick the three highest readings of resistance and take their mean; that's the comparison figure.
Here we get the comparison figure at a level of 59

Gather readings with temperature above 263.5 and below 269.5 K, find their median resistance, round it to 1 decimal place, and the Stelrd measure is 50.2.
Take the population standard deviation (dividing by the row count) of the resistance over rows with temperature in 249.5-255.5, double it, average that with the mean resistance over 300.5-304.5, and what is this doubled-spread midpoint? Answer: 22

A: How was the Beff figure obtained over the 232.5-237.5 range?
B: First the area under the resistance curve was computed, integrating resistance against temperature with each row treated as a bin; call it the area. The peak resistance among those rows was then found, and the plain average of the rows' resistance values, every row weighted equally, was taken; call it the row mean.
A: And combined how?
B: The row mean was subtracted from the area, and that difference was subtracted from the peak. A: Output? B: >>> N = -168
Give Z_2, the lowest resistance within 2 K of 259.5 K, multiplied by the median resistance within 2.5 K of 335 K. 2407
